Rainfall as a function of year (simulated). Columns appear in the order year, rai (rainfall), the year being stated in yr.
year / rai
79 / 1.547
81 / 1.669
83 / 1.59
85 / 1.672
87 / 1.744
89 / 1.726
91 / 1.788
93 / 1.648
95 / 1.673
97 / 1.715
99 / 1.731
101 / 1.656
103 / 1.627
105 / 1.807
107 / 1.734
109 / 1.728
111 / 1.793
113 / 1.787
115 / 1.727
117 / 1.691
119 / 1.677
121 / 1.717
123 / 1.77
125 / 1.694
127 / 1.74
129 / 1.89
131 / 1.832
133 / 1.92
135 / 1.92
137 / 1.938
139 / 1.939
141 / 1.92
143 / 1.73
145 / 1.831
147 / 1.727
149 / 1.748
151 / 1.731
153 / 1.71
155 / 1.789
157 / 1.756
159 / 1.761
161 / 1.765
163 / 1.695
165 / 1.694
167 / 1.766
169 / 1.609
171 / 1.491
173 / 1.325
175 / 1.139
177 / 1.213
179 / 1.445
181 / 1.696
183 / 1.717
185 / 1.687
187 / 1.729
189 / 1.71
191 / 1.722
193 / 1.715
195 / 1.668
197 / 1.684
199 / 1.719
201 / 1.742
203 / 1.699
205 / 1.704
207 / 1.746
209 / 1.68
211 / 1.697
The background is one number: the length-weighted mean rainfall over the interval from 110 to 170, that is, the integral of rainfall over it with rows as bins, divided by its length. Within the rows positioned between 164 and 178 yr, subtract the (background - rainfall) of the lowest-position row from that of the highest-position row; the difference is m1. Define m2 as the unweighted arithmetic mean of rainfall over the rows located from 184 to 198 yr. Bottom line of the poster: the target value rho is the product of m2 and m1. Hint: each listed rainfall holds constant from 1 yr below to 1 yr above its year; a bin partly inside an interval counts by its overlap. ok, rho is 0.82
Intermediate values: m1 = 0.5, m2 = 1.70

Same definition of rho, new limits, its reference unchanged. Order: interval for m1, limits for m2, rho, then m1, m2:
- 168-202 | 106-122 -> -0.23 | -0.1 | 1.73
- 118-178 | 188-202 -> 0.79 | 0.5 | 1.71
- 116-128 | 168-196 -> -0.08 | 0.0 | 1.56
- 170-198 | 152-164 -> -0.34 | -0.2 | 1.75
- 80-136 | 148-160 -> -0.44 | -0.3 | 1.75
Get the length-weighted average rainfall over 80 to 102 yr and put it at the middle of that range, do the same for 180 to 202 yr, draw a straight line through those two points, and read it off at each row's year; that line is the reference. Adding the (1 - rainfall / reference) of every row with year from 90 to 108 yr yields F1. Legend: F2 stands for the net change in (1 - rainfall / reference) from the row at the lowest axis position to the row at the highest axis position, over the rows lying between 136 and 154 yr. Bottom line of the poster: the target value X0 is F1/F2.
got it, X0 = -1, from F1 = -0.1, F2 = 0.14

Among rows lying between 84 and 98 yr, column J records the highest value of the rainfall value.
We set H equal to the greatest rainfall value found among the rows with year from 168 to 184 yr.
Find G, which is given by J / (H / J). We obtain 1.86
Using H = 1.717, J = 1.788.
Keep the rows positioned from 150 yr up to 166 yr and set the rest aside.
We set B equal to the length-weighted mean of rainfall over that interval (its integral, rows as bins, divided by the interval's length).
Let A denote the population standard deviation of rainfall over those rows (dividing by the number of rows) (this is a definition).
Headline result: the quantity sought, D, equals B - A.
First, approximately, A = 0.033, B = 1.74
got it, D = 1.70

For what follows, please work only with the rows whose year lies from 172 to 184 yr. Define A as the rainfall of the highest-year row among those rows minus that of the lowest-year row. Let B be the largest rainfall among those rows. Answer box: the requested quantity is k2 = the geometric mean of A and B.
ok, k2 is 0.82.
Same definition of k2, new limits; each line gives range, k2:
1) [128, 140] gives 0.31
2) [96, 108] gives 0.19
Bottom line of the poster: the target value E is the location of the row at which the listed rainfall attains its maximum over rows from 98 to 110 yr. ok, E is 105 yr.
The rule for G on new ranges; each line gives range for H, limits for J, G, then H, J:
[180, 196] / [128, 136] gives 2.13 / 1.729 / 1.92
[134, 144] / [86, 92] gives 1.65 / 1.939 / 1.788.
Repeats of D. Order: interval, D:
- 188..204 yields 1.69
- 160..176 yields 1.35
